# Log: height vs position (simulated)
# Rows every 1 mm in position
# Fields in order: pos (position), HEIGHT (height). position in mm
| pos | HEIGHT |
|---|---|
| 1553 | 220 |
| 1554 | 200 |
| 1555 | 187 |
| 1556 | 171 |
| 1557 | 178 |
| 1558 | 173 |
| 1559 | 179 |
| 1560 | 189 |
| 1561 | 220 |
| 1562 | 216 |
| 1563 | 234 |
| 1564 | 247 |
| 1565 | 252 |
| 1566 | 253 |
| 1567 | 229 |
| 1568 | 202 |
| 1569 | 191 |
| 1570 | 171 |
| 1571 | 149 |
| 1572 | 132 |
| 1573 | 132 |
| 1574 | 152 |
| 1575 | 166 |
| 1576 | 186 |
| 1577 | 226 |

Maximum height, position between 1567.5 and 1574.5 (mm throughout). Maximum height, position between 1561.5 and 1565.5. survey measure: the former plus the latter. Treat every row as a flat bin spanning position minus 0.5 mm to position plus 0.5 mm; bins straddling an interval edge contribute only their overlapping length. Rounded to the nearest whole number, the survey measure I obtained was 454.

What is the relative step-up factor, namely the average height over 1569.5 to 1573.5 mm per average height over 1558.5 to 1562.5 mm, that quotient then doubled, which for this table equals 1.5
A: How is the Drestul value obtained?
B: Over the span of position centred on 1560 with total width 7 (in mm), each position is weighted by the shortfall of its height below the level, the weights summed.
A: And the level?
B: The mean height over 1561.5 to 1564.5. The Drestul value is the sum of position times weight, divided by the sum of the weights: 1558.8 mm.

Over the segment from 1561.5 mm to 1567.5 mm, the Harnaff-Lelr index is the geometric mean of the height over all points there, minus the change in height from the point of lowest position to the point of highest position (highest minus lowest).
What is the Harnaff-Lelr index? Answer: 225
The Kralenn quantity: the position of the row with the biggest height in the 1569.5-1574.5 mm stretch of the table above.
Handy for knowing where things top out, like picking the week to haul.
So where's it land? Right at 1570 mm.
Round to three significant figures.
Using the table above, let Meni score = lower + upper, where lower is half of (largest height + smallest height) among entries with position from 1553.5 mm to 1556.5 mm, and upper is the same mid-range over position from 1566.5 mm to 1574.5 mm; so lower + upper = 366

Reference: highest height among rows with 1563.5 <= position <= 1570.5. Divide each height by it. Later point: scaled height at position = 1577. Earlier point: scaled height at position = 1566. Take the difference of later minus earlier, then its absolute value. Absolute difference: 0.11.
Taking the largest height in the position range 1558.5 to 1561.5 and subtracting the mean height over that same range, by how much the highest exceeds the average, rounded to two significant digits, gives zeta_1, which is 24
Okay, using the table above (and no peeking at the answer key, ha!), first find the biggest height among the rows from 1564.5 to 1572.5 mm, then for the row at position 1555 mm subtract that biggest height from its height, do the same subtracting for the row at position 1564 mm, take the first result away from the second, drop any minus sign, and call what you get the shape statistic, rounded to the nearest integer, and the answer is 60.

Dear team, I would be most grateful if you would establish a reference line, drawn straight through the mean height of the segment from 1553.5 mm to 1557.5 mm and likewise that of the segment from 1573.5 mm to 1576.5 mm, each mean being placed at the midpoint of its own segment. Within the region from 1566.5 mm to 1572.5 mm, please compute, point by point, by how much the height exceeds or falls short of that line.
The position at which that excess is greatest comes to 1567 mm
